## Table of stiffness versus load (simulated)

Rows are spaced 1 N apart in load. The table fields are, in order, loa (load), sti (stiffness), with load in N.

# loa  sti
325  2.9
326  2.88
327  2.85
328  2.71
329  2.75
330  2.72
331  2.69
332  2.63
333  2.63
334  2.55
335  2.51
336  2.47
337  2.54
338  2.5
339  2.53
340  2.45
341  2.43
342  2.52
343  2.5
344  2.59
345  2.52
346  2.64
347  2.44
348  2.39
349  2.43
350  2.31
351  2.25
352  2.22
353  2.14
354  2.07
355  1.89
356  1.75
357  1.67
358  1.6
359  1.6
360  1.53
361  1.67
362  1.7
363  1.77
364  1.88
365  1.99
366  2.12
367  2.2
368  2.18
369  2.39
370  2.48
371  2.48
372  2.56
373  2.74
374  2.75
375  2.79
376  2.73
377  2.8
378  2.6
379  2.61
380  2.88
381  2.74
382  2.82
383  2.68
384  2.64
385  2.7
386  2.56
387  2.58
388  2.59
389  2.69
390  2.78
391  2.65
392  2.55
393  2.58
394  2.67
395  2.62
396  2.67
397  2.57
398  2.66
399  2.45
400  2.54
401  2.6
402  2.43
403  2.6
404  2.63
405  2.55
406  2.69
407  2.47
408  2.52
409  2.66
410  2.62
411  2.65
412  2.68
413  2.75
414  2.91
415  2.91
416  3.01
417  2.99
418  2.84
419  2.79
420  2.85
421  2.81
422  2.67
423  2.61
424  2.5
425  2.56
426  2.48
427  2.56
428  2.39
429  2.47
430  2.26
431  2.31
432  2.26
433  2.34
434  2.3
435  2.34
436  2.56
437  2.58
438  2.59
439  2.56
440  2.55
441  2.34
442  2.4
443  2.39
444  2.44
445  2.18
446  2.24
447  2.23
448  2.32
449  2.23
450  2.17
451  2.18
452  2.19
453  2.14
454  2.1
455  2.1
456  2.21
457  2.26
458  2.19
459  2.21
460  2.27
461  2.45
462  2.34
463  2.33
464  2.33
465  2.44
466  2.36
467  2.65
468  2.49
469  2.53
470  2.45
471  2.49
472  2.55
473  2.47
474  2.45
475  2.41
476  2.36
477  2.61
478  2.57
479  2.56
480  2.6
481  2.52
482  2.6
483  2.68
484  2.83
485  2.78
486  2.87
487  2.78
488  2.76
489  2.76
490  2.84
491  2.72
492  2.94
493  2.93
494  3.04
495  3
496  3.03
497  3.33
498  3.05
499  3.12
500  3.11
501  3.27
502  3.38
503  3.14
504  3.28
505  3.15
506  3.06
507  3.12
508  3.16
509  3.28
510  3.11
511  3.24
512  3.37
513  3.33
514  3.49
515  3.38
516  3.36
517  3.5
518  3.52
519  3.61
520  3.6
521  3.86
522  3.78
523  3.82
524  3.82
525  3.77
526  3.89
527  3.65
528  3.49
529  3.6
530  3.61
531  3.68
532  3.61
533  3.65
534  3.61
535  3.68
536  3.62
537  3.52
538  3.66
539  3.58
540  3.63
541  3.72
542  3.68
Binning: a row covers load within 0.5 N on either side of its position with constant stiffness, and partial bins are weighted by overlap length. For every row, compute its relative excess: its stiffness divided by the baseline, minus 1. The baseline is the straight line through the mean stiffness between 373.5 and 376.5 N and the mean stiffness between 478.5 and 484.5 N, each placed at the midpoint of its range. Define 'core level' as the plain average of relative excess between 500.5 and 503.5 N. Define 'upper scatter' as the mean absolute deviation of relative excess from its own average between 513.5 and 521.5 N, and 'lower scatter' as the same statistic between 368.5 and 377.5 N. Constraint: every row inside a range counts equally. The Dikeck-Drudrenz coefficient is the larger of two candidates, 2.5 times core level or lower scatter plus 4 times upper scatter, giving 0.629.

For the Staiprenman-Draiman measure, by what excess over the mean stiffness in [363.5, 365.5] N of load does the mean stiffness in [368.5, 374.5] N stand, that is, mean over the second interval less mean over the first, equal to 0.63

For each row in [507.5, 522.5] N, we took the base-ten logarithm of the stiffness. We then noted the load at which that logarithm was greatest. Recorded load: 521 N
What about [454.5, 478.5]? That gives 467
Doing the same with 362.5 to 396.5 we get 380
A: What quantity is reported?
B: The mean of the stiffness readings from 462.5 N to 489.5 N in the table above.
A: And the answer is 2.56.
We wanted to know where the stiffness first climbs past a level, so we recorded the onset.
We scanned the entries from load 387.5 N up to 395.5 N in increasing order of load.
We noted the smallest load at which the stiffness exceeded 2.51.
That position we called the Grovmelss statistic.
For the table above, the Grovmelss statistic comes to 388 N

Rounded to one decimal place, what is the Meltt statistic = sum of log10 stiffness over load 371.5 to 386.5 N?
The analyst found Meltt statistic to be 6.5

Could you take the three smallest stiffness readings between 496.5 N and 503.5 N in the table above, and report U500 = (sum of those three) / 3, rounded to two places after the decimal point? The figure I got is 3.09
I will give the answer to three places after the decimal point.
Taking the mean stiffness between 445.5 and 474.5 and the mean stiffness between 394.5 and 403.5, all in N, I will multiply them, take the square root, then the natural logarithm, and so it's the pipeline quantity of 0.894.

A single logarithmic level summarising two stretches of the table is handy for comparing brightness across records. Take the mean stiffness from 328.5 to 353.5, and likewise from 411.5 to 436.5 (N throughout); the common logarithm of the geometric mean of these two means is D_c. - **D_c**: 0.41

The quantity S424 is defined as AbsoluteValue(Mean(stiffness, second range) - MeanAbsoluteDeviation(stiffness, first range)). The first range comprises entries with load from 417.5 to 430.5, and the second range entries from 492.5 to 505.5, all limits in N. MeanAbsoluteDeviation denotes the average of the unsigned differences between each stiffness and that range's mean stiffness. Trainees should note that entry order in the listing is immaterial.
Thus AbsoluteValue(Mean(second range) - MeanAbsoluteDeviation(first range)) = 2.99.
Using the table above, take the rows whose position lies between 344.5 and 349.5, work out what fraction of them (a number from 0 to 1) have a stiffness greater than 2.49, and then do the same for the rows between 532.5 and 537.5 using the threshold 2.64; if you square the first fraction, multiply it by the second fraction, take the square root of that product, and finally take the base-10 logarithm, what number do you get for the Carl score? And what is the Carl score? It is -0.40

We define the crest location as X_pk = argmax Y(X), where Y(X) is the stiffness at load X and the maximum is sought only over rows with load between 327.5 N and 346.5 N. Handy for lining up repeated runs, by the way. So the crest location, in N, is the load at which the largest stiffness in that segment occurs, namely 329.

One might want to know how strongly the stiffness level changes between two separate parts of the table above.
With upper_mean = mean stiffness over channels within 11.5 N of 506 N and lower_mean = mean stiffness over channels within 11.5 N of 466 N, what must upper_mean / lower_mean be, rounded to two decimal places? 1.35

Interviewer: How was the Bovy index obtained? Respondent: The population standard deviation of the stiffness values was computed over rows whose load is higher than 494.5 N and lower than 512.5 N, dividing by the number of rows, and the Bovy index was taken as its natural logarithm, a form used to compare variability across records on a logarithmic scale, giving -2.17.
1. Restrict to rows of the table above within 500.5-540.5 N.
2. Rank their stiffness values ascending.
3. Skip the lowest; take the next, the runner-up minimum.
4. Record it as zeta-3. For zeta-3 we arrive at 3.11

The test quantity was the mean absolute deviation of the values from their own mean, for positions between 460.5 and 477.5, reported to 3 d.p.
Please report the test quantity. 0.072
